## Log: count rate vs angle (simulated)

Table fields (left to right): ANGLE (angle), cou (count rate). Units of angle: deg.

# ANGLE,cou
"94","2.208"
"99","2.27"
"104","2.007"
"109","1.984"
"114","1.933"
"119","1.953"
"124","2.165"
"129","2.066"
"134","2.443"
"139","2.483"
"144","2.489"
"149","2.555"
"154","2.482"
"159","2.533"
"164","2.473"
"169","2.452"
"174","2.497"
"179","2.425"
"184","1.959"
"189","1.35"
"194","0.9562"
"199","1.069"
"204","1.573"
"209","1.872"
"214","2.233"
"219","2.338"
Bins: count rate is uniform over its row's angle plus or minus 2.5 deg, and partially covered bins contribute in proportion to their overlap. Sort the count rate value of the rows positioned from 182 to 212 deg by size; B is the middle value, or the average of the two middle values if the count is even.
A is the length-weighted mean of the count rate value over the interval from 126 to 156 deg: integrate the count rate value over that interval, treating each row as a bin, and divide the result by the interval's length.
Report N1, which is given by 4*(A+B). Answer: 15.5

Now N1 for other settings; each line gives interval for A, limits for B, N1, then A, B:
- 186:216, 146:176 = 16.0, 1.5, 2.5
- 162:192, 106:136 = 16.8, 2.2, 2.0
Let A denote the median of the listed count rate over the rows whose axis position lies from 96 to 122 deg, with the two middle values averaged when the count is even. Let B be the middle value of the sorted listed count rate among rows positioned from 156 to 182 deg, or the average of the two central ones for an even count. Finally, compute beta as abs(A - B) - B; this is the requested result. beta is -2.0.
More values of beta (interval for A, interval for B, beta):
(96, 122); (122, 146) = -2.0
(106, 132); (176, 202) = -0.7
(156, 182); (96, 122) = -1.5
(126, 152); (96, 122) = -1.5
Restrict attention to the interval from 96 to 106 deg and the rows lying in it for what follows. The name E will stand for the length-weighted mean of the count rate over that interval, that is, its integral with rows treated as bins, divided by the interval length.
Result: 2.15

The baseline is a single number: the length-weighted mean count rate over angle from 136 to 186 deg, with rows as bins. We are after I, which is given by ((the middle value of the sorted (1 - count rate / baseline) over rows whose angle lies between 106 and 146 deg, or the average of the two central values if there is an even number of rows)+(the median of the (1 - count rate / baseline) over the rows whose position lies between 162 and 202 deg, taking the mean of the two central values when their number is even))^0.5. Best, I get 0.48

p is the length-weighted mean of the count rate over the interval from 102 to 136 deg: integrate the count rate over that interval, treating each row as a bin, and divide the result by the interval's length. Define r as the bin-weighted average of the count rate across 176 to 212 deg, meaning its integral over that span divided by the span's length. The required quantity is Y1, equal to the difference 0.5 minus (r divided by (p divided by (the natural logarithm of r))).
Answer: 0.1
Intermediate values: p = 2.07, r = 1.6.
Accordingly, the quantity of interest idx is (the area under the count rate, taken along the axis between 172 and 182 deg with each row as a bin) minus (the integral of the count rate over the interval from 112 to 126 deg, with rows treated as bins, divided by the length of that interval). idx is 22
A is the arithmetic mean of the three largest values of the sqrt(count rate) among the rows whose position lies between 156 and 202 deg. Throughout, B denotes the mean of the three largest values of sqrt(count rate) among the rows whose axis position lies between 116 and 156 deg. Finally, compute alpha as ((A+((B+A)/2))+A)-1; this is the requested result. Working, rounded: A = 1.58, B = 1.58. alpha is 3.75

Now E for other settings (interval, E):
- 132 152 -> 2.49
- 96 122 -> 2.04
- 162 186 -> 2.37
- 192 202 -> 1.04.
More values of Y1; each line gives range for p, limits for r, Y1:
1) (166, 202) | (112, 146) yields -0.5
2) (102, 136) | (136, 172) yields -0.6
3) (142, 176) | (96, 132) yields -0.1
